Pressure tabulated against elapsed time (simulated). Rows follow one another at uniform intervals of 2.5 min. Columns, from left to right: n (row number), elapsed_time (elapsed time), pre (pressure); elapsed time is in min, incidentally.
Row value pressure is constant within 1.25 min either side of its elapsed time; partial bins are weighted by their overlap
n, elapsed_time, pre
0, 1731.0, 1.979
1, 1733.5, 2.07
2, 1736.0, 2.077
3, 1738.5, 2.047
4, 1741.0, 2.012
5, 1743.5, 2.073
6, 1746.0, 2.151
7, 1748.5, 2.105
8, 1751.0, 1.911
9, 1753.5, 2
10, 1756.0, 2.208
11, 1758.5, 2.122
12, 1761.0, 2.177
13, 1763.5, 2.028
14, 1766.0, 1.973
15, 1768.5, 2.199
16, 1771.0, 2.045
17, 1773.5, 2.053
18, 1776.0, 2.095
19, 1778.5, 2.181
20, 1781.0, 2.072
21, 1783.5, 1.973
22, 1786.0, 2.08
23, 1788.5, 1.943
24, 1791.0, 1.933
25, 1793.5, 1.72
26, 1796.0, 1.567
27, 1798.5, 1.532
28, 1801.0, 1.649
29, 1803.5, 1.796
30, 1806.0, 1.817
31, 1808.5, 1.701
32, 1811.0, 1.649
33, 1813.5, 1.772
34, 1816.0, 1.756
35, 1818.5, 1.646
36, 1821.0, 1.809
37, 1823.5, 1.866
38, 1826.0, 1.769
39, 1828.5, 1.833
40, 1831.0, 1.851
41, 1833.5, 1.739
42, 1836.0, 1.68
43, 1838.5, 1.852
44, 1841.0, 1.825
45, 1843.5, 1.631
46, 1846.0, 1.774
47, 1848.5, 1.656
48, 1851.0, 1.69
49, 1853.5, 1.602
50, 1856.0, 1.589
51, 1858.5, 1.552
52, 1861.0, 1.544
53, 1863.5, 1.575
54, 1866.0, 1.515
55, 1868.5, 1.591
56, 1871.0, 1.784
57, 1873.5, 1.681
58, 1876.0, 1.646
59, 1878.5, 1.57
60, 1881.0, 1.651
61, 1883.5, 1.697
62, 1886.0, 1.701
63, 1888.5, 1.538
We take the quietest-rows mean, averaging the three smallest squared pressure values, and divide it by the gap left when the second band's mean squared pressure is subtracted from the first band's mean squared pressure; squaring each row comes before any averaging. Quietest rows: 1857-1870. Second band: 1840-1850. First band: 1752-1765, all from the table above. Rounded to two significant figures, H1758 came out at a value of 1.6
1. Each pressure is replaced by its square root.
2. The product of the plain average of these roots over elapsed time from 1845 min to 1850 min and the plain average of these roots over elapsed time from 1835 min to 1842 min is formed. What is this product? 1.75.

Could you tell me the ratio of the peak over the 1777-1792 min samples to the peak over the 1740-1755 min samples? 1.01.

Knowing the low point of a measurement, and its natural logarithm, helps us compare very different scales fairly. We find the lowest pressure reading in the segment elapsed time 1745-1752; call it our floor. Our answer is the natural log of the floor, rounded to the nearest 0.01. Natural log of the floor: 0.65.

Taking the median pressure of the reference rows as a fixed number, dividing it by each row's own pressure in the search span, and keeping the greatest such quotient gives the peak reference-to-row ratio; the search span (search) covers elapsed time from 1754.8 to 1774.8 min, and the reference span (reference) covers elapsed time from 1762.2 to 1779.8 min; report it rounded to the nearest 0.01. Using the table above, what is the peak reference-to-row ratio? 1.04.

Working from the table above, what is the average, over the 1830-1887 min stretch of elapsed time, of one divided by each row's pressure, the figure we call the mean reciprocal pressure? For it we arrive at 0.60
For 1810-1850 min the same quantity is 0.57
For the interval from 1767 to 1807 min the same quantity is 0.53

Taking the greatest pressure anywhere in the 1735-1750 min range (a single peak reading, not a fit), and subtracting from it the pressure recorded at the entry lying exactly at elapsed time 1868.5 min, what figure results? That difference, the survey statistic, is 0.56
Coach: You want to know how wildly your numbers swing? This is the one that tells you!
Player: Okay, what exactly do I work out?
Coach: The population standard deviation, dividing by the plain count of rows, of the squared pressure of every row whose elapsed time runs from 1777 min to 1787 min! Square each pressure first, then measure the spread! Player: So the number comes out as 0.31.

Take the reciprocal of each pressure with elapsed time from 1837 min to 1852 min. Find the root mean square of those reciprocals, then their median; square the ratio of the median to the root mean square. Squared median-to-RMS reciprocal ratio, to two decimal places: 1.00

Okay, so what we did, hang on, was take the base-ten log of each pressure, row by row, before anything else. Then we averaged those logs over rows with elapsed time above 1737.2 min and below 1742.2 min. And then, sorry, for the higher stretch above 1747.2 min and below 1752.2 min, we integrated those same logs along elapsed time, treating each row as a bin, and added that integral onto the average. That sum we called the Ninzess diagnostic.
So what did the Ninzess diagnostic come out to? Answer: 1.82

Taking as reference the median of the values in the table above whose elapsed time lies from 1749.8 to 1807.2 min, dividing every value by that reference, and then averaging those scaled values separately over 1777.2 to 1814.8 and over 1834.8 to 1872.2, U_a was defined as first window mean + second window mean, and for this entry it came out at 1.74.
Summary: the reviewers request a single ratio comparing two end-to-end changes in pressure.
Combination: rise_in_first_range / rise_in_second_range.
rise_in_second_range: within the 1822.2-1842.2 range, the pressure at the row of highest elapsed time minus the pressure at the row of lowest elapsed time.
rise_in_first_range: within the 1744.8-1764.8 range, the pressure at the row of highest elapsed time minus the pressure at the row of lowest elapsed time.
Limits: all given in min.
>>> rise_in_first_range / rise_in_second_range 3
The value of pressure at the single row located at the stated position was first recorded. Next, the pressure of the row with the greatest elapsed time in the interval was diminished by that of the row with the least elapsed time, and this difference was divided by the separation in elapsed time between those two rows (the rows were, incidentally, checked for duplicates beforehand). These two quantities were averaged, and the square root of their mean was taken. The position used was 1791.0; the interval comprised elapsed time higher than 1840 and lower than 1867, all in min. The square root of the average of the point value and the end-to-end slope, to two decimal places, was 0.98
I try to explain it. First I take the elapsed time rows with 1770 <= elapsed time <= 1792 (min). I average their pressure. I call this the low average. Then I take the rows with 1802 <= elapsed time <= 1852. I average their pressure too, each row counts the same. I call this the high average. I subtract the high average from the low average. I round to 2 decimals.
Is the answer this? 0.29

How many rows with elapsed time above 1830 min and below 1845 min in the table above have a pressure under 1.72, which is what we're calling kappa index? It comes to 2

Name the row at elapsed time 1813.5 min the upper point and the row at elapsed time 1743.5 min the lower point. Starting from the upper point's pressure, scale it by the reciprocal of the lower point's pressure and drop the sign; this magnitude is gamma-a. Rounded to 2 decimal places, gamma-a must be 0.85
